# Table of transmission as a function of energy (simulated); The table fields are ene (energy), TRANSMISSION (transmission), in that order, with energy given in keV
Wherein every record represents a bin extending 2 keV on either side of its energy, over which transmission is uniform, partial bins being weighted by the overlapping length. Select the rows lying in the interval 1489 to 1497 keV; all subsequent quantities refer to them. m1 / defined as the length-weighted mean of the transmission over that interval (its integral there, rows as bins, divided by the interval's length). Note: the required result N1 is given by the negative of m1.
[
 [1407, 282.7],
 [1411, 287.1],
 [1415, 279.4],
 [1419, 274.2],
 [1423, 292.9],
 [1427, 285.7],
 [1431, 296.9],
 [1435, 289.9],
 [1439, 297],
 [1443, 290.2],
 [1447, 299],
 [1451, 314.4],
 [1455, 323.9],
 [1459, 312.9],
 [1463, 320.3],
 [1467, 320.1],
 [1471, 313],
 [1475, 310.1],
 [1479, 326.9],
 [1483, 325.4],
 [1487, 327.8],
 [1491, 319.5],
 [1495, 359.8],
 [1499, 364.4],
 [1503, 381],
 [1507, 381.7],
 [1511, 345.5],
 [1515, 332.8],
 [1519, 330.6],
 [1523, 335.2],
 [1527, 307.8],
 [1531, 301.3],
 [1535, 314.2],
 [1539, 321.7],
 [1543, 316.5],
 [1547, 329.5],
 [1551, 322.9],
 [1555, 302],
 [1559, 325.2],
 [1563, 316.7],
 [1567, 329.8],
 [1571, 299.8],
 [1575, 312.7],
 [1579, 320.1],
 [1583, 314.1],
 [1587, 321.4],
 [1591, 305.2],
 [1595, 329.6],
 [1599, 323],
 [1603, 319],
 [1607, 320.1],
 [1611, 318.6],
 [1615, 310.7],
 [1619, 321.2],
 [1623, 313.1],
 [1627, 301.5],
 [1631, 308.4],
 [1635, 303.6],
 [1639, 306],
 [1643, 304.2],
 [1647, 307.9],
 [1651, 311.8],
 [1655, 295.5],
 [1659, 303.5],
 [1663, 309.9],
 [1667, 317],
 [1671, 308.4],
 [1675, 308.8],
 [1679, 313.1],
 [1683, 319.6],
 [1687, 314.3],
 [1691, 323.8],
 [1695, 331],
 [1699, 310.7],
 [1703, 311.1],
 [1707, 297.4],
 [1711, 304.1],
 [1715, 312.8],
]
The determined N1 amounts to -340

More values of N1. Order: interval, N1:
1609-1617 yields -315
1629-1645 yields -306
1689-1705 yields -319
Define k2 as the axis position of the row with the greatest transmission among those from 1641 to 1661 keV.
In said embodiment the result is 1651 keV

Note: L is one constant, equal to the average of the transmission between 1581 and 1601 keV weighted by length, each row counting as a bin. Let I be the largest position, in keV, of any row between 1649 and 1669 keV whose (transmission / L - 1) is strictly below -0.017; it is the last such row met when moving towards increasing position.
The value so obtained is 1663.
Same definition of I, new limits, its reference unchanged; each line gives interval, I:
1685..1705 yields 1703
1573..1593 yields 1591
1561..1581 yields 1575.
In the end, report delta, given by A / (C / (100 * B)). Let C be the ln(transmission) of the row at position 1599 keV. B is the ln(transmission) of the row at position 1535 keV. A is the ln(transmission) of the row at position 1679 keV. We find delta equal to 572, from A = 5.75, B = 5.75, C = 5.78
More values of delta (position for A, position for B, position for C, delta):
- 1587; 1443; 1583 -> 569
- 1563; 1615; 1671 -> 577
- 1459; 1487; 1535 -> 579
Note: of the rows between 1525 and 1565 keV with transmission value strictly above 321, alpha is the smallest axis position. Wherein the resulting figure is 1539 keV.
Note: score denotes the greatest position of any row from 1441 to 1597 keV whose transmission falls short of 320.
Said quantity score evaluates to 1591 keV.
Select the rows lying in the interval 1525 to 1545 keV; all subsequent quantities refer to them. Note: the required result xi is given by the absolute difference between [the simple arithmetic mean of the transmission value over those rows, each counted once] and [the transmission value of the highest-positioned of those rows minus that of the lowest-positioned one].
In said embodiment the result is 304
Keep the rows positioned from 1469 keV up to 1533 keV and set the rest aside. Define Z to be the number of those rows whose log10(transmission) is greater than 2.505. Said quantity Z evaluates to 11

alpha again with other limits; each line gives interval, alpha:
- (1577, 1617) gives 1587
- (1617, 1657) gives 1619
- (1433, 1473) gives 1455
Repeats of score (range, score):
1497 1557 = 1555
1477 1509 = 1491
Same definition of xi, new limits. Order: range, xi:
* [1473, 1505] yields 268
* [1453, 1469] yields 323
